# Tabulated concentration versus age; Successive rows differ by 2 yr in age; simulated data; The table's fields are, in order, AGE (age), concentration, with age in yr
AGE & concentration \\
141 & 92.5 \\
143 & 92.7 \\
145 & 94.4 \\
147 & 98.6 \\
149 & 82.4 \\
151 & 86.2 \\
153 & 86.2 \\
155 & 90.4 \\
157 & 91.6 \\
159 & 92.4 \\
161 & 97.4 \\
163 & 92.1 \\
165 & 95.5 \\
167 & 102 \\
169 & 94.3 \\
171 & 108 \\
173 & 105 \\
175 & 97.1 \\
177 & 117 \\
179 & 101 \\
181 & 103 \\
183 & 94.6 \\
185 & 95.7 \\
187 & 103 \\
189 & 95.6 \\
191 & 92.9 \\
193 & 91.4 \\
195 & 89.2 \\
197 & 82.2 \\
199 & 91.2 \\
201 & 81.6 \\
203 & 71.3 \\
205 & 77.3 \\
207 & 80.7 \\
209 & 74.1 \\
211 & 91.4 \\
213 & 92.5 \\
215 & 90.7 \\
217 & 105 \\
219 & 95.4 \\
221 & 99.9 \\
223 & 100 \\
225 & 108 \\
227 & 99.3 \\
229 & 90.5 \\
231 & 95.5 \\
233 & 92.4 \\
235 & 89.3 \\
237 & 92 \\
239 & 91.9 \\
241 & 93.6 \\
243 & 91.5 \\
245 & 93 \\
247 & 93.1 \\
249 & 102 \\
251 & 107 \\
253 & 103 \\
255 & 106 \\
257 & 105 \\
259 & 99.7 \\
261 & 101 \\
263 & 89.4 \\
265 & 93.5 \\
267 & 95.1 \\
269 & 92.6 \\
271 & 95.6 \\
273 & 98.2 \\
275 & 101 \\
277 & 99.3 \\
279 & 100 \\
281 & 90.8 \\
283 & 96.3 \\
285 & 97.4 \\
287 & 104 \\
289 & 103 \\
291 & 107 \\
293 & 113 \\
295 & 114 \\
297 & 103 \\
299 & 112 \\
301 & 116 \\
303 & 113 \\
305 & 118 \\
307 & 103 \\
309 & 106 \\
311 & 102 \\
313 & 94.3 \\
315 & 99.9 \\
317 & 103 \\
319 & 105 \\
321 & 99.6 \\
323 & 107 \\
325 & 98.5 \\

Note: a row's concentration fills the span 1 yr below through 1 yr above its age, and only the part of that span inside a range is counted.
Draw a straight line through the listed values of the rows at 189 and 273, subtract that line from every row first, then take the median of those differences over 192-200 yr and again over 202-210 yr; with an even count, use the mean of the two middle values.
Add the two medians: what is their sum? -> -26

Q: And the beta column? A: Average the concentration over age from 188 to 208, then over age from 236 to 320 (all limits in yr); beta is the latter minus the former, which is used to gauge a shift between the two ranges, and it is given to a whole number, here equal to 16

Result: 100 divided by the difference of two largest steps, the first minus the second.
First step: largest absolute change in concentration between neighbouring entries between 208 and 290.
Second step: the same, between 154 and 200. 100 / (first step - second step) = -38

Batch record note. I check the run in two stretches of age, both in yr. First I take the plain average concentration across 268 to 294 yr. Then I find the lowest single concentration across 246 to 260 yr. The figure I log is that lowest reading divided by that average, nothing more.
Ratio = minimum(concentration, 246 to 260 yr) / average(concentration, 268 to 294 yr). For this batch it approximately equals 0.93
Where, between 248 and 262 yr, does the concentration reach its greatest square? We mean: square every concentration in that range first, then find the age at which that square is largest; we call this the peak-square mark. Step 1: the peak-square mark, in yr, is 251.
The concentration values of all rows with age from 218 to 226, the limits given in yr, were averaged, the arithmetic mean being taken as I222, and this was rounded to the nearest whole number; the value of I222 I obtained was 101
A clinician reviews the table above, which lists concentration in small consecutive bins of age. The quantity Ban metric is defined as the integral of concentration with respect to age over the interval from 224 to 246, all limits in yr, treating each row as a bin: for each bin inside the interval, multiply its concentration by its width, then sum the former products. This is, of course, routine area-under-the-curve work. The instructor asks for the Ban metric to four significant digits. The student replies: 2074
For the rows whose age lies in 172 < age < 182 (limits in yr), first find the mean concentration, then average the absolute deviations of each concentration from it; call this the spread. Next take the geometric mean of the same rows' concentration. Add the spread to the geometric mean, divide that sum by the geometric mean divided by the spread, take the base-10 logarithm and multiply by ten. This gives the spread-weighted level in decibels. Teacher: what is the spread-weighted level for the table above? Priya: 7.3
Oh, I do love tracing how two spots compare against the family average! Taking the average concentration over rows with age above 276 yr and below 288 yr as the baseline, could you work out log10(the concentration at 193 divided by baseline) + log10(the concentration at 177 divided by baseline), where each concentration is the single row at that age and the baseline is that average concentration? 0.05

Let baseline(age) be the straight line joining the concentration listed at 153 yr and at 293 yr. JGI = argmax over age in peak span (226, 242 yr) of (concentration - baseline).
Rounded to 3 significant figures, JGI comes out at 227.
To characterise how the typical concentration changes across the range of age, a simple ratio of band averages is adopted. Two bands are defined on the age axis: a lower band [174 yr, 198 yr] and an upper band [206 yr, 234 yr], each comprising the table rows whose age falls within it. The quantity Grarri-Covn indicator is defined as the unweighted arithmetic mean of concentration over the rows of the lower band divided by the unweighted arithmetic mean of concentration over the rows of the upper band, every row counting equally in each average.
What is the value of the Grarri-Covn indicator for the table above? 1.03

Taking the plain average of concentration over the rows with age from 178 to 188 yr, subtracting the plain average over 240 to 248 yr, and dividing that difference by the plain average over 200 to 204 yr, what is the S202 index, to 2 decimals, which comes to 0.09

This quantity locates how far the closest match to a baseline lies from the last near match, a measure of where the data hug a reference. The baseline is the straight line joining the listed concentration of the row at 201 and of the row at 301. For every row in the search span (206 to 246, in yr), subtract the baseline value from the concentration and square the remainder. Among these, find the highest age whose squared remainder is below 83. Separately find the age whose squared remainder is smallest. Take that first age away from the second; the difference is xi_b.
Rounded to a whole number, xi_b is -12 yr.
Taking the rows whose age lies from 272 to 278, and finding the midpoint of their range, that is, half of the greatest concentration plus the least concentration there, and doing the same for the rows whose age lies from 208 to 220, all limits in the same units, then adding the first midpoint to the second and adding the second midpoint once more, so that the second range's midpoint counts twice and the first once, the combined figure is 279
